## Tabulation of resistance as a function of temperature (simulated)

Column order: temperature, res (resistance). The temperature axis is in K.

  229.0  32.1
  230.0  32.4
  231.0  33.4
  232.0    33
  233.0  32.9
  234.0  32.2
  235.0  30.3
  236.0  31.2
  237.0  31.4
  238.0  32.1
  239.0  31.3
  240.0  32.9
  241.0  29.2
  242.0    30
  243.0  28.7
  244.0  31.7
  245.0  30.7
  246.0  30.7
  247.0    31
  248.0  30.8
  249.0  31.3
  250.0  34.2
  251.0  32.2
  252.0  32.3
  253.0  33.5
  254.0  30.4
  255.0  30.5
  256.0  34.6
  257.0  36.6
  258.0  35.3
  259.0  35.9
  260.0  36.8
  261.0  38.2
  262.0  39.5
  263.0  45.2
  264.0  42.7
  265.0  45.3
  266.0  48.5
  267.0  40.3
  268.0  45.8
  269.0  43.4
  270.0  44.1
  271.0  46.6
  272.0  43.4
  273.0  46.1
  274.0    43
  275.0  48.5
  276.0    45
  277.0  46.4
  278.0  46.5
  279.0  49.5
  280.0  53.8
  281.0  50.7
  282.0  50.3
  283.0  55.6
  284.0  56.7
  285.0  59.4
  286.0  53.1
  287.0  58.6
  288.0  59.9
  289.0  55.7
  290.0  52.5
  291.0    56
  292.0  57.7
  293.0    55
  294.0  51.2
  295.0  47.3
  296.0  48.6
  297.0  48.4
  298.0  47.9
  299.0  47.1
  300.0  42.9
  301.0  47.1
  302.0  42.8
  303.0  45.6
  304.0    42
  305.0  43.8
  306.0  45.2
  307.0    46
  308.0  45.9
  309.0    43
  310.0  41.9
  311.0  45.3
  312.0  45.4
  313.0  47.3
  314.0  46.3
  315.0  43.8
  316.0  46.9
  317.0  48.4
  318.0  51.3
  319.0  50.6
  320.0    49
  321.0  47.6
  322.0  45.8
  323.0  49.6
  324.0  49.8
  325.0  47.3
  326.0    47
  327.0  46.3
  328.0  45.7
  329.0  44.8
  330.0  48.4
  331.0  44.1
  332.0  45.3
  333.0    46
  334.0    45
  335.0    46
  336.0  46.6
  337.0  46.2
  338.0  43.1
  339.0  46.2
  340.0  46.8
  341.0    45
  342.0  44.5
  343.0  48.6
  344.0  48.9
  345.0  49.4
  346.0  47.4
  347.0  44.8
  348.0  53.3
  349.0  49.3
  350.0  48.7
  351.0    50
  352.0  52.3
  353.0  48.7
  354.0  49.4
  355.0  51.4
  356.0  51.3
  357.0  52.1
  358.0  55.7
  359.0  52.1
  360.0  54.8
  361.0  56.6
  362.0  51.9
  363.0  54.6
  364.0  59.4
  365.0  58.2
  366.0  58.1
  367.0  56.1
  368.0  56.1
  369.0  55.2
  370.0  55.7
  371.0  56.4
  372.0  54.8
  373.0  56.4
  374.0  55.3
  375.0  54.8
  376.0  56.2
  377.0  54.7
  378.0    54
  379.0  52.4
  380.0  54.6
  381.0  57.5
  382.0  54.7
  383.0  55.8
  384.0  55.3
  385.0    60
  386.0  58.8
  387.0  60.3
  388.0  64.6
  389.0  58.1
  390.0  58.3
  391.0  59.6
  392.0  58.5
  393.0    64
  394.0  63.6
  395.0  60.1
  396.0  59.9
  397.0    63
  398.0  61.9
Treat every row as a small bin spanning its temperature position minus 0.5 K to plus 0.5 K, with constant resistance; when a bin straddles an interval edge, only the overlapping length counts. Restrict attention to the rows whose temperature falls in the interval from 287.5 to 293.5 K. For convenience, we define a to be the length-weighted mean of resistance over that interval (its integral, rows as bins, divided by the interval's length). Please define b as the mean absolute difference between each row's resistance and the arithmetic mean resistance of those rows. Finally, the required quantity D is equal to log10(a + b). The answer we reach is 1.76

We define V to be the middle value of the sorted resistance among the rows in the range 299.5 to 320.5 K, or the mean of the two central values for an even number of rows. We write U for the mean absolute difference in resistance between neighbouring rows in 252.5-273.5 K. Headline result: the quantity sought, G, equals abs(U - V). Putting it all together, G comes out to 42.9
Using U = 2.7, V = 45.6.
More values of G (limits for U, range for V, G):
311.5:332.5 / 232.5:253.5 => 29.5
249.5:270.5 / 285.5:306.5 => 46.0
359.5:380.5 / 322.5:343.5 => 44.6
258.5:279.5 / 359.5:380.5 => 52.3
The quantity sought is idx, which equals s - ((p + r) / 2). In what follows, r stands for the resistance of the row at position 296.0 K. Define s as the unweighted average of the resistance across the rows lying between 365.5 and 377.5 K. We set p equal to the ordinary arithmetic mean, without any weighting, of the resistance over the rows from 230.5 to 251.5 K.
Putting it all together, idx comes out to 16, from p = 31.5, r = 48.6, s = 56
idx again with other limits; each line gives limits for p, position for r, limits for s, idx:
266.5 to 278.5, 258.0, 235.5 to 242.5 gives -9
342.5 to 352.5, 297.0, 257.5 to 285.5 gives -3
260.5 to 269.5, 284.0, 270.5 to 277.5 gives -4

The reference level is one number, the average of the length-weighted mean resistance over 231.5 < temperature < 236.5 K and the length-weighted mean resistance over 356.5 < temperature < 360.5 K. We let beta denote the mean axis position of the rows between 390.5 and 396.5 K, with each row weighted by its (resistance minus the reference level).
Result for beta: 393.5 K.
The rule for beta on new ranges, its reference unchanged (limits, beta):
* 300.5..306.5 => 303.0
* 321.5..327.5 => 324.4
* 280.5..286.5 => 283.8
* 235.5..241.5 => 238.5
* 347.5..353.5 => 350.4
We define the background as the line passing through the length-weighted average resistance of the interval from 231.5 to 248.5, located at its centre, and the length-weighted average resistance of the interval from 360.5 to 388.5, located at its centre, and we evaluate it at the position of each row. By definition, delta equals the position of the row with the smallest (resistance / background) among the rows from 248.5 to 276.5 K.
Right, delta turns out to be 255.0 K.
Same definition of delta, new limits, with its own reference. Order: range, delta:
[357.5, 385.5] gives 379.0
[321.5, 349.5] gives 338.0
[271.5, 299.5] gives 299.0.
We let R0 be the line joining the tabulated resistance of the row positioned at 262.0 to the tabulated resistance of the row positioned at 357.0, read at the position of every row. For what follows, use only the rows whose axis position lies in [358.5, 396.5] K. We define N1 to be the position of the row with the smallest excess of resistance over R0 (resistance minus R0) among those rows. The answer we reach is 379.0 K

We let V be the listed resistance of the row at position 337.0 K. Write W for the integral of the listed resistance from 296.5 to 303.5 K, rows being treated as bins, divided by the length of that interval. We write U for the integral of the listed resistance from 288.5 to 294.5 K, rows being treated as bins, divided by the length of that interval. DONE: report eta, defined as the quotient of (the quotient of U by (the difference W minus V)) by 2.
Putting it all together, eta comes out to -120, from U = 55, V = 46.2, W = 46.0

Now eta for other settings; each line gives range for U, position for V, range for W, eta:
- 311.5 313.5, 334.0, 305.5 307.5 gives 39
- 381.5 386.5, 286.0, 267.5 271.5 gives -4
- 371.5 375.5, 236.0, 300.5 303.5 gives 2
